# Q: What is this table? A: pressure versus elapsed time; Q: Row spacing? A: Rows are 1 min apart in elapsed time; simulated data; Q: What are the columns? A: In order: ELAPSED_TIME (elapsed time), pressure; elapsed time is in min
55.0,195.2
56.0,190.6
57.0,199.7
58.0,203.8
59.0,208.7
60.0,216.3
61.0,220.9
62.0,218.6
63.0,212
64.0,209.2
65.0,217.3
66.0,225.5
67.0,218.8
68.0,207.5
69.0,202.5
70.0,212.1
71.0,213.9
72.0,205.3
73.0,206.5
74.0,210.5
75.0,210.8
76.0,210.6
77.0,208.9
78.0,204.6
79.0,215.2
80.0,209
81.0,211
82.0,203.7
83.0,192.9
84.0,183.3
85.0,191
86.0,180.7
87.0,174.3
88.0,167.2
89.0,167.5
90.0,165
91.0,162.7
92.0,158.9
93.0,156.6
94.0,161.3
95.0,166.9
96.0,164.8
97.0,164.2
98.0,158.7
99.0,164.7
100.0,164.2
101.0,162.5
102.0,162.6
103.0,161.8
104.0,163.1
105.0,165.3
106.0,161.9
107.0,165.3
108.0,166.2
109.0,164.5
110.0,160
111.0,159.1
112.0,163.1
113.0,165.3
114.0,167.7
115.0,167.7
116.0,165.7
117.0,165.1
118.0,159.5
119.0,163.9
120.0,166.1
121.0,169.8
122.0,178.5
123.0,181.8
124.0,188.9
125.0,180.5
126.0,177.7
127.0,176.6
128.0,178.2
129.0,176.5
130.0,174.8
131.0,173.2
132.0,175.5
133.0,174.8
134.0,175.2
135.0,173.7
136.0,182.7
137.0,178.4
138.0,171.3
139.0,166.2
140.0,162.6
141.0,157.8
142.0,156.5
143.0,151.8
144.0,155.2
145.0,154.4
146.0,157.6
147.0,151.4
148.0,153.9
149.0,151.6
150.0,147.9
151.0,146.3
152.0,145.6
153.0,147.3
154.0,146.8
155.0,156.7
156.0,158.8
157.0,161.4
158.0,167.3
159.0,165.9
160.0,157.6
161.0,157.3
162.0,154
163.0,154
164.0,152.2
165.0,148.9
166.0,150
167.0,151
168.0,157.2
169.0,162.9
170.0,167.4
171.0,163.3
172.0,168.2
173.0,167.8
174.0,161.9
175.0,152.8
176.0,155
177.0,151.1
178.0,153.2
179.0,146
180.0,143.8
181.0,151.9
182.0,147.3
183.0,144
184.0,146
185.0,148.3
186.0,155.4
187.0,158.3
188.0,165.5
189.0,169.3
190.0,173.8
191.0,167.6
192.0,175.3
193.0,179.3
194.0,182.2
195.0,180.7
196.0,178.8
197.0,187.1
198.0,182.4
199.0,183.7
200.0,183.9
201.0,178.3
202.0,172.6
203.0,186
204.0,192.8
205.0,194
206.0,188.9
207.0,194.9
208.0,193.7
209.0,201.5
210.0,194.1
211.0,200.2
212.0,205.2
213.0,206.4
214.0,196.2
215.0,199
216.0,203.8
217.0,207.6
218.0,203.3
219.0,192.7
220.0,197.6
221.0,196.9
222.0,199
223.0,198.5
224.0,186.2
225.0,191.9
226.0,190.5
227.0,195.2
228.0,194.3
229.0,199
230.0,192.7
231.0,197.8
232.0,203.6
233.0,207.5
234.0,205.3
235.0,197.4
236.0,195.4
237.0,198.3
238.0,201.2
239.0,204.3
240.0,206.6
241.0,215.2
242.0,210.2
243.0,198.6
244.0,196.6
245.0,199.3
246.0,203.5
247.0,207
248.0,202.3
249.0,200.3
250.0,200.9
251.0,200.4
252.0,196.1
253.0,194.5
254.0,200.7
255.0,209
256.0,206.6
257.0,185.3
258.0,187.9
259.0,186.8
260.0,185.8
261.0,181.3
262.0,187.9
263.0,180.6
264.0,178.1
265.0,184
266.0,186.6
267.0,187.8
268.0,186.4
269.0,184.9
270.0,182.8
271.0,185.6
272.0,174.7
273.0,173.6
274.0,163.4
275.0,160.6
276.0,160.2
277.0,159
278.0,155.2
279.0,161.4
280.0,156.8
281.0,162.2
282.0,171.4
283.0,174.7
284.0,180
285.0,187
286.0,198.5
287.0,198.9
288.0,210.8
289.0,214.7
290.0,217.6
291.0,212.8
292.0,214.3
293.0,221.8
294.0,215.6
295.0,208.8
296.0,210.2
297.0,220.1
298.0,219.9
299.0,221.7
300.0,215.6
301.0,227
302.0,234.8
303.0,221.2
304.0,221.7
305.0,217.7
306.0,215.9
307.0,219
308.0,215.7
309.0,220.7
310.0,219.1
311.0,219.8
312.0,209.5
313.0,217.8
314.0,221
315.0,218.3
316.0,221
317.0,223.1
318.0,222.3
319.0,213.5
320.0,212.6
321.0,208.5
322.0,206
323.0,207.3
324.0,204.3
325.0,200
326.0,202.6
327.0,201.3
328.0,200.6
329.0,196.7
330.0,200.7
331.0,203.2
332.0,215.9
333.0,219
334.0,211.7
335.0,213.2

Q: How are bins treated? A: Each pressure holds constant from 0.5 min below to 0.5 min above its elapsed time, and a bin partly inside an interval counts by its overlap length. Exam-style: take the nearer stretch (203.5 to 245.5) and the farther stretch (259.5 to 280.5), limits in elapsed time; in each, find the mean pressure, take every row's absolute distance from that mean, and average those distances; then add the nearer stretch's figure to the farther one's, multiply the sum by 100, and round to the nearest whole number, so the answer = 1528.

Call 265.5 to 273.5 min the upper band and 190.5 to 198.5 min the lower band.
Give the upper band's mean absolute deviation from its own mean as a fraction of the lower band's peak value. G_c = 0.023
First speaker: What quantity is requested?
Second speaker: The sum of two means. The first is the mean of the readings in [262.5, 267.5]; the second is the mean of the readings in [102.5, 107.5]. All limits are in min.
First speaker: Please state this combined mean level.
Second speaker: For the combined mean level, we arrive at 347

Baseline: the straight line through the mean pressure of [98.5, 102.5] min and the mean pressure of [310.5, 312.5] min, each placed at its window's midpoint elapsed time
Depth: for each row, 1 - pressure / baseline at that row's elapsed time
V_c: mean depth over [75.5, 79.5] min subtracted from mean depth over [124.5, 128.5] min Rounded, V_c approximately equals 0.28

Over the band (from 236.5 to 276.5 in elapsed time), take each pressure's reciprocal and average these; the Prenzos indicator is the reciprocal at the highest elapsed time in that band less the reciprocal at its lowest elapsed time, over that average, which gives 0.23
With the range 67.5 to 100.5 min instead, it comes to 0.23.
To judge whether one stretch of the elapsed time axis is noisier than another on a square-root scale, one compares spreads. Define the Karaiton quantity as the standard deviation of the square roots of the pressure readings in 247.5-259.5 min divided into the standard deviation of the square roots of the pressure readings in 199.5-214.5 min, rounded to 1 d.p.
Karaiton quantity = 1.3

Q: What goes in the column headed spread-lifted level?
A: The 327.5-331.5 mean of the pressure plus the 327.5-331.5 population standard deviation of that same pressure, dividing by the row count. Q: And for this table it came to 203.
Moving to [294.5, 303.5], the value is 227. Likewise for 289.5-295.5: 219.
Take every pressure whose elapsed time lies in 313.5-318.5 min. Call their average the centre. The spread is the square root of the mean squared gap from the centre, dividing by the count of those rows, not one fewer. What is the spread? 1.6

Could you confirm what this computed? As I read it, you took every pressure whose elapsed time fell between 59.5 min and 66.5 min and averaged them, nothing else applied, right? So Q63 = 217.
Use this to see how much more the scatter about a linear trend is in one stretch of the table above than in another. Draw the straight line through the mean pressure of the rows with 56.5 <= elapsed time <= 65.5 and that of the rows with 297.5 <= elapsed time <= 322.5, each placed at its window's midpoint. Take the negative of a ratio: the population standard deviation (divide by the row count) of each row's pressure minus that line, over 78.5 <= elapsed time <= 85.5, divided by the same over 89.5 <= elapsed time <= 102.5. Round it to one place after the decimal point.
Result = -3.9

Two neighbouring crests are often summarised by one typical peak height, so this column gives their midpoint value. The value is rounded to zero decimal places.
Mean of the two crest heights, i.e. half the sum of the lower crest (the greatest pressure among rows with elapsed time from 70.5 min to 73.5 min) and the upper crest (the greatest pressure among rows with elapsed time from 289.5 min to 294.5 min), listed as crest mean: 218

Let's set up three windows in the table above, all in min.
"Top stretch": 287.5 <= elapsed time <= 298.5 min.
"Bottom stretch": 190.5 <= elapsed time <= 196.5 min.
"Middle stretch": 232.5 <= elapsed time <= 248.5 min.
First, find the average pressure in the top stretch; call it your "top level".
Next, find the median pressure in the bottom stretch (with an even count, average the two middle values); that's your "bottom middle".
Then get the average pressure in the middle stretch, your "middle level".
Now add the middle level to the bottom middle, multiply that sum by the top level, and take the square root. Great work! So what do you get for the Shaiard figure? 287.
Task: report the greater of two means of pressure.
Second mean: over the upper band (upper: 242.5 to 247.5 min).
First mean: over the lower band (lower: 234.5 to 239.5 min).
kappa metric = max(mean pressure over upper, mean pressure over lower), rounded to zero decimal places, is 201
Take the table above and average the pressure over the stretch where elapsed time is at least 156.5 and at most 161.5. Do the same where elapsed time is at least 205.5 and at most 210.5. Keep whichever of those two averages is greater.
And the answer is 195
